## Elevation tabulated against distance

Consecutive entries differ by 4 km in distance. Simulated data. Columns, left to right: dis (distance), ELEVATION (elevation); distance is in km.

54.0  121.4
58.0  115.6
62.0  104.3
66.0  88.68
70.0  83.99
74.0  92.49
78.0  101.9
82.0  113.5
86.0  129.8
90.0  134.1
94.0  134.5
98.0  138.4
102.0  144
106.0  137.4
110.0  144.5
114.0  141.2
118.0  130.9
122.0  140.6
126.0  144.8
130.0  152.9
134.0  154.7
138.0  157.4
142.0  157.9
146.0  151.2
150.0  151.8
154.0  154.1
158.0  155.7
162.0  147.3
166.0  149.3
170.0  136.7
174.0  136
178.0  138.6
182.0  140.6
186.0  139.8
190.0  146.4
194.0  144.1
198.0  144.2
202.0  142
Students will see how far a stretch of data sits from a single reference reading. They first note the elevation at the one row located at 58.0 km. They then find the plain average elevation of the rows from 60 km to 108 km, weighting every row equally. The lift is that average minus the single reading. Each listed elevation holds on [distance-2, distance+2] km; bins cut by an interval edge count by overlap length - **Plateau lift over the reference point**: 1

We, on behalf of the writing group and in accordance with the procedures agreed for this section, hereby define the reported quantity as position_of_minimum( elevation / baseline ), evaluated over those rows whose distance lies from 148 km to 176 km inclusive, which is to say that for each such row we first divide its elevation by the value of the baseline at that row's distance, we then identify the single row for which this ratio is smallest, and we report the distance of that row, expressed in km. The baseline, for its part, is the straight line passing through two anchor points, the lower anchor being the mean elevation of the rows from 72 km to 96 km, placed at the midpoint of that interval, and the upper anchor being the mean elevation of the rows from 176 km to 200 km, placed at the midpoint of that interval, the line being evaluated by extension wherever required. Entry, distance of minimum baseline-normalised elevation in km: 174.0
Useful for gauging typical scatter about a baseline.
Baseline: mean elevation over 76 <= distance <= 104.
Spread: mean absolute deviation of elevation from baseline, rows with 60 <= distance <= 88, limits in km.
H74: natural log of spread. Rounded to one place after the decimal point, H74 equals 3.3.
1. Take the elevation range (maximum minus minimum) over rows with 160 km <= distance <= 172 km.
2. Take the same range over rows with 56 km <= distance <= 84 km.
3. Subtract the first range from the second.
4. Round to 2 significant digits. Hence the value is 19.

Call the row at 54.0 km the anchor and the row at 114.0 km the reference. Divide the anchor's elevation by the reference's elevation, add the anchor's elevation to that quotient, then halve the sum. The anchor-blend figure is 61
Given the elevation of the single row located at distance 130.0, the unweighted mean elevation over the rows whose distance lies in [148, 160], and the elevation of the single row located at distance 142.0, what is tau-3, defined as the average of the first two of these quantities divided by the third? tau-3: 0.97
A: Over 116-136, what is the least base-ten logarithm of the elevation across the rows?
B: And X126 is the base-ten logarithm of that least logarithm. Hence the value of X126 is 0.326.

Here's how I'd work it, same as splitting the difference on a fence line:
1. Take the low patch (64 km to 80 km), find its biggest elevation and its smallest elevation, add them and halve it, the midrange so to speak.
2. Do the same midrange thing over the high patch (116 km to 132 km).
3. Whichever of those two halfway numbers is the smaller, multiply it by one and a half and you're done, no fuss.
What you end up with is 139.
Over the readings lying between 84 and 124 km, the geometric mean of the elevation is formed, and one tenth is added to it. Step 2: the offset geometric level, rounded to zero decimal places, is 138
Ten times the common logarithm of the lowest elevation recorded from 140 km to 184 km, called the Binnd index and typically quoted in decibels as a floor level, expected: 21.3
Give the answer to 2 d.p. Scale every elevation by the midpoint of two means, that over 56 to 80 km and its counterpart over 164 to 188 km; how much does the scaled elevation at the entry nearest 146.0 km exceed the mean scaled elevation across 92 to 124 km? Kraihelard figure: 0.10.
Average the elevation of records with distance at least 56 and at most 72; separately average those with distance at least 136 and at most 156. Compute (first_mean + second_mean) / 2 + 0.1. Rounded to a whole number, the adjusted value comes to 126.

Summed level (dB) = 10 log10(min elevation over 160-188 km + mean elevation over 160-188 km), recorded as 24.4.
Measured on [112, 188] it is 24.4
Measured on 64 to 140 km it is 23.3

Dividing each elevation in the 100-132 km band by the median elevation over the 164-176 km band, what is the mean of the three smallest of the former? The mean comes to 1.00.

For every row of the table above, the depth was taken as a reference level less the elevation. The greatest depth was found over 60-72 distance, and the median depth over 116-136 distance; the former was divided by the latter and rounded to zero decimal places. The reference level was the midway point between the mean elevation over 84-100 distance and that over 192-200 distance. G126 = -10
